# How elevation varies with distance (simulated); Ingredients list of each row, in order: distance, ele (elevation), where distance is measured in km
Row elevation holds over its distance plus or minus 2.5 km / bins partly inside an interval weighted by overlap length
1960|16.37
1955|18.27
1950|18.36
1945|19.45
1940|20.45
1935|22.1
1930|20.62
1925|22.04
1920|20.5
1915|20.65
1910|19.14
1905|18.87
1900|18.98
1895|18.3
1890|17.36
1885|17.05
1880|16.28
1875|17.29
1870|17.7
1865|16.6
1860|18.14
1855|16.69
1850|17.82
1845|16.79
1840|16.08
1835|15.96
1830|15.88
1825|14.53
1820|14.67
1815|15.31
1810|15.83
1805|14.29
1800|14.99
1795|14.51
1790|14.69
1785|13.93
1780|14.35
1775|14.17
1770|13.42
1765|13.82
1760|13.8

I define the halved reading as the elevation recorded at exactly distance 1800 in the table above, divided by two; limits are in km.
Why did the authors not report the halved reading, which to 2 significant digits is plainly 7.5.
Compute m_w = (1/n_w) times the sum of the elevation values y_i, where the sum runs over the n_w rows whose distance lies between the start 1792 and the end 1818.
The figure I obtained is 15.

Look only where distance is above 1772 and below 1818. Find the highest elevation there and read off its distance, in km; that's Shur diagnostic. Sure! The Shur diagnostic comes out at 1810 km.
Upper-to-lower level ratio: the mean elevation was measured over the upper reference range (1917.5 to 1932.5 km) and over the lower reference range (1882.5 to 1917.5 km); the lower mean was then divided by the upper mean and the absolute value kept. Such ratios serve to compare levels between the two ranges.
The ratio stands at 0.88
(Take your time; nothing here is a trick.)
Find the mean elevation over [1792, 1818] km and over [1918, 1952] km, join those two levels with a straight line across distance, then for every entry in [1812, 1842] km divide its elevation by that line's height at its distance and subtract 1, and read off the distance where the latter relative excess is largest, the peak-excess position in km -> 1815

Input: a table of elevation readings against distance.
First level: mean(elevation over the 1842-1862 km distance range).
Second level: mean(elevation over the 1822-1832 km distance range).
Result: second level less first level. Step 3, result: -2.2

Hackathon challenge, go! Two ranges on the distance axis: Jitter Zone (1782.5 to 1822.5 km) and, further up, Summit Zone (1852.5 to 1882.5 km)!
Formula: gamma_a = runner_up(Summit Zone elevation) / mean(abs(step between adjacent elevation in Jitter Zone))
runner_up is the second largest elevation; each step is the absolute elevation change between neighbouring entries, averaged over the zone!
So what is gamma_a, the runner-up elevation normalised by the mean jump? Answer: 25.7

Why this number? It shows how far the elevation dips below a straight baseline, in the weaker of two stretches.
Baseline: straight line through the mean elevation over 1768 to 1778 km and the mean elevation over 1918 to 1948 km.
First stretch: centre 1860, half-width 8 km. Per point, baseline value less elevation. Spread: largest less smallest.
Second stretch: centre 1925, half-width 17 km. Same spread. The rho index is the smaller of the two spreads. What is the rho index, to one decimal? 1.8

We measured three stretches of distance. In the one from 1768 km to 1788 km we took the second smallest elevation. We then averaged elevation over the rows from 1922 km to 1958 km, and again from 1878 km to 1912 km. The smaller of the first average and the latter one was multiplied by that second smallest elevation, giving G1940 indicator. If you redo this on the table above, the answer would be 251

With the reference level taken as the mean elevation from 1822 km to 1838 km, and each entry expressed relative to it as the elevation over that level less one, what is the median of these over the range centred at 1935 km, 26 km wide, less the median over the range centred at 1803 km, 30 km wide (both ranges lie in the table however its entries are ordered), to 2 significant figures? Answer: 0.37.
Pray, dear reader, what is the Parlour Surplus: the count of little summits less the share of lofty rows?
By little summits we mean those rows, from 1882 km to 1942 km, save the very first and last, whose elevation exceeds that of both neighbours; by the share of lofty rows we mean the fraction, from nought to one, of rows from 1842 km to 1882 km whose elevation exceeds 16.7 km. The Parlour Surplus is 3.4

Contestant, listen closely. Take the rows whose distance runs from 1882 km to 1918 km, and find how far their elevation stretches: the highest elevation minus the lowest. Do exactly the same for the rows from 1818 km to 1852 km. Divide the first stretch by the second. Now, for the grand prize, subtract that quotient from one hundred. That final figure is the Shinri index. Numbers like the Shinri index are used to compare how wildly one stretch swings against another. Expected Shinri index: 98.9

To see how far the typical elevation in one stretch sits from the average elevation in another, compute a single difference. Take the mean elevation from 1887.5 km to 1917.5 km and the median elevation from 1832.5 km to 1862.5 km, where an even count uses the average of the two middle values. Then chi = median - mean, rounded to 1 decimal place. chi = -2.1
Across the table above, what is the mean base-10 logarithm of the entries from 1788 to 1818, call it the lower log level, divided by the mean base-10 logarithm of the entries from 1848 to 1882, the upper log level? 0.950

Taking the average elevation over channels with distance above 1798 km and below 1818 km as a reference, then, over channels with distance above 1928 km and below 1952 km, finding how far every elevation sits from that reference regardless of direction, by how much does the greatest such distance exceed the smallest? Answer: 3.7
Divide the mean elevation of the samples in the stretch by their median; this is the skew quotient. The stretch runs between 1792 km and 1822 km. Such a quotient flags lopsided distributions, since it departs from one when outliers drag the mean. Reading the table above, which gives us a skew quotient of 1.007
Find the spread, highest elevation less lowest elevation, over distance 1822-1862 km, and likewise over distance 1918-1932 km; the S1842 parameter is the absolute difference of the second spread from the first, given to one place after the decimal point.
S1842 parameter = 2.1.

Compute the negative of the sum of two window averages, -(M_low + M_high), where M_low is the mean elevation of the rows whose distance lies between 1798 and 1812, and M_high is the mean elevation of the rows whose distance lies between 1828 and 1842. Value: -31.0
